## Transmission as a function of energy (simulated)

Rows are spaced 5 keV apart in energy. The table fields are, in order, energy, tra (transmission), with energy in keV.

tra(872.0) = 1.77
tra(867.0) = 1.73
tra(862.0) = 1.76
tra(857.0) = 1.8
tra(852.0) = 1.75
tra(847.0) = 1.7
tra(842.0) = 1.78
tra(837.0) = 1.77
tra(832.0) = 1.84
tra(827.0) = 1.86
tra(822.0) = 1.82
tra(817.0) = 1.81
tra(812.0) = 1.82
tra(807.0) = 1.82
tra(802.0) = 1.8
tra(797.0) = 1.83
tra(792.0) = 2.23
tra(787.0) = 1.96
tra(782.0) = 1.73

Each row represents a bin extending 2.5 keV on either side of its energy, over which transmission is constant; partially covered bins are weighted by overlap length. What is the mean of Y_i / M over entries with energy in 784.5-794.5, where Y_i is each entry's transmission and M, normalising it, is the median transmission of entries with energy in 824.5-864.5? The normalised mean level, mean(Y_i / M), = 1.18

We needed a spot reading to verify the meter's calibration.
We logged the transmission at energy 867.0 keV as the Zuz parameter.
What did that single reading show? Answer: 1.73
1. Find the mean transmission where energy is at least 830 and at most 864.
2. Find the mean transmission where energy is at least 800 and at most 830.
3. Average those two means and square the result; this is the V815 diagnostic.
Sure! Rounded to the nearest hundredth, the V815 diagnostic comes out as 3.23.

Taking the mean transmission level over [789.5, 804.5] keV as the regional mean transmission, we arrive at 1.95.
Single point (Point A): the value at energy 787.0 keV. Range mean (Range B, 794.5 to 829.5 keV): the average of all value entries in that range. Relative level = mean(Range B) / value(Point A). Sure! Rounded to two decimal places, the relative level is 0.93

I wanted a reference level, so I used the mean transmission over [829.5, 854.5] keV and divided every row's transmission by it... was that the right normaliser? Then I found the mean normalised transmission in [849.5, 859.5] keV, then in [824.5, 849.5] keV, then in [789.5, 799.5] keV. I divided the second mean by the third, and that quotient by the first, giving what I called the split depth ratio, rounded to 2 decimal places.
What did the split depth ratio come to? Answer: 0.88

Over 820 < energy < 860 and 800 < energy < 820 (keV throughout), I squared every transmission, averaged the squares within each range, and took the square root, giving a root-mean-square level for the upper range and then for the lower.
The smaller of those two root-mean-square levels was 1.79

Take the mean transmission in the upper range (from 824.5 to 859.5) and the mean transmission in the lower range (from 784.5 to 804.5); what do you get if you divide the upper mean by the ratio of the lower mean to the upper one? 1.63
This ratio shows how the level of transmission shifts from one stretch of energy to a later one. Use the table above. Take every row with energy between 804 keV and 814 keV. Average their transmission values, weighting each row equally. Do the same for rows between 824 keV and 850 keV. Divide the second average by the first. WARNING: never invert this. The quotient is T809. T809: 0.984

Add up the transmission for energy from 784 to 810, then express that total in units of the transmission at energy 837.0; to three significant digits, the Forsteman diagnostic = 5.45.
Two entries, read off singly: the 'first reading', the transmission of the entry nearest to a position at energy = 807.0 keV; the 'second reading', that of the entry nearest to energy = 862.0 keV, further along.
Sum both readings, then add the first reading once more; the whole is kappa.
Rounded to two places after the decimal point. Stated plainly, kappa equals 5.40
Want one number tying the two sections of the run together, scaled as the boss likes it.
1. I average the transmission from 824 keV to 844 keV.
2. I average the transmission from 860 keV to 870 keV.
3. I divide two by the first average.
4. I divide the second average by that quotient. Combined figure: 1.58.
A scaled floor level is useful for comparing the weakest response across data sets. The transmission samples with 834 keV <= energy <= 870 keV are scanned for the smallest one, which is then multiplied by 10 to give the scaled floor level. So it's 17.0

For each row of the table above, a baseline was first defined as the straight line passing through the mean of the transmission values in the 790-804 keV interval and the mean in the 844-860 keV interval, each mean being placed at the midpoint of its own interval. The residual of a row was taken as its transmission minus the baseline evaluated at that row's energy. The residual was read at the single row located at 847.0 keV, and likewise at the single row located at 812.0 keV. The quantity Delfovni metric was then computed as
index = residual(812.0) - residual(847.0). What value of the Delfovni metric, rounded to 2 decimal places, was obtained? -0.01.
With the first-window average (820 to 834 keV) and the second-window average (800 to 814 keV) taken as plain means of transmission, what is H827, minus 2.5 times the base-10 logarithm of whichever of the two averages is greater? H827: -0.66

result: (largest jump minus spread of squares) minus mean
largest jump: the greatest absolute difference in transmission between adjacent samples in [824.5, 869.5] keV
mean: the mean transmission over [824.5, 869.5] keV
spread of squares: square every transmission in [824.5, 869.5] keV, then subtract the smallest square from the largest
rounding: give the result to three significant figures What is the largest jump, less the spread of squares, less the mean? -2.27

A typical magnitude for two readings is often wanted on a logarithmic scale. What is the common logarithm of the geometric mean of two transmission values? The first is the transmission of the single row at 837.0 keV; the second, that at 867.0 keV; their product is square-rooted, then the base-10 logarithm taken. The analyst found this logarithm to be 0.243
